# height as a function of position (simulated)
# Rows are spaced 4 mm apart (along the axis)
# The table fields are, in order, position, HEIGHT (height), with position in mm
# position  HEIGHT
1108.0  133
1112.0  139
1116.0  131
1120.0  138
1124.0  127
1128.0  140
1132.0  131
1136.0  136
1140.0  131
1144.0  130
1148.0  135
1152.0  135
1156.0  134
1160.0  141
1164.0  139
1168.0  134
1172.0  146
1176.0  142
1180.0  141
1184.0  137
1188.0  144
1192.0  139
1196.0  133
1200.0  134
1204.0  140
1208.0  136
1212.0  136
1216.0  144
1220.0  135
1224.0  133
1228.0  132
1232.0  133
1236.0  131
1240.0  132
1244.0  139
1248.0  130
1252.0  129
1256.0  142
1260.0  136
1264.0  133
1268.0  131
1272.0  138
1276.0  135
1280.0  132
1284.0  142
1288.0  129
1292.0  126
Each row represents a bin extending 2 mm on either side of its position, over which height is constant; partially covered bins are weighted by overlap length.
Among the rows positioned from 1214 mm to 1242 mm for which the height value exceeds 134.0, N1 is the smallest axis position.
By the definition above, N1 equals 1216.0 mm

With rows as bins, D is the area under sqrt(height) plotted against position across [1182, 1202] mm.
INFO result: 234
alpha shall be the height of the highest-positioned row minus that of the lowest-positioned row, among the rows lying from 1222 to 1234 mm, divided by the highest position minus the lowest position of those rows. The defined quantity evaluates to 0.0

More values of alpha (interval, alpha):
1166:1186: 0.2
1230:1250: -0.2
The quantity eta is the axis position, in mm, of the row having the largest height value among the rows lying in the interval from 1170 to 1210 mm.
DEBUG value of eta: 1172.0 mm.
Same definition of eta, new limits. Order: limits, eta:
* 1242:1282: 1256.0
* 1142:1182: 1172.0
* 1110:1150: 1128.0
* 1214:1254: 1216.0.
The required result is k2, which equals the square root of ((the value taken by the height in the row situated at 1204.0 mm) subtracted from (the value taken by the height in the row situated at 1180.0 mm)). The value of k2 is 1.0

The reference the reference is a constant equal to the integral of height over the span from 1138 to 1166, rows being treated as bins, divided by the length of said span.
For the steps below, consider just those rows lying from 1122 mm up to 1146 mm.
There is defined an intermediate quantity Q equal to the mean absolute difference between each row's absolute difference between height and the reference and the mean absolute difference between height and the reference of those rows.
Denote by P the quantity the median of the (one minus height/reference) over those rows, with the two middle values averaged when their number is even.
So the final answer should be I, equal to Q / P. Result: 51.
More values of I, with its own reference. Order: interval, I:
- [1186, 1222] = -383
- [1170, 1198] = -62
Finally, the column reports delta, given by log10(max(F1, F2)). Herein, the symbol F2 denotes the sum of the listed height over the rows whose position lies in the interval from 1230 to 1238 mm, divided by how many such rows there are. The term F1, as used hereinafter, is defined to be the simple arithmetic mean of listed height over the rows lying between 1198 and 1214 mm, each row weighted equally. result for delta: 2.14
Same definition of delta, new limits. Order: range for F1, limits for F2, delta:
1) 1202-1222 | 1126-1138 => 2.14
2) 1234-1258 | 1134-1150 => 2.13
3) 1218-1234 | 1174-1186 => 2.15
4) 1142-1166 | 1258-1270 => 2.13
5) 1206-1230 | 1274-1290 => 2.13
